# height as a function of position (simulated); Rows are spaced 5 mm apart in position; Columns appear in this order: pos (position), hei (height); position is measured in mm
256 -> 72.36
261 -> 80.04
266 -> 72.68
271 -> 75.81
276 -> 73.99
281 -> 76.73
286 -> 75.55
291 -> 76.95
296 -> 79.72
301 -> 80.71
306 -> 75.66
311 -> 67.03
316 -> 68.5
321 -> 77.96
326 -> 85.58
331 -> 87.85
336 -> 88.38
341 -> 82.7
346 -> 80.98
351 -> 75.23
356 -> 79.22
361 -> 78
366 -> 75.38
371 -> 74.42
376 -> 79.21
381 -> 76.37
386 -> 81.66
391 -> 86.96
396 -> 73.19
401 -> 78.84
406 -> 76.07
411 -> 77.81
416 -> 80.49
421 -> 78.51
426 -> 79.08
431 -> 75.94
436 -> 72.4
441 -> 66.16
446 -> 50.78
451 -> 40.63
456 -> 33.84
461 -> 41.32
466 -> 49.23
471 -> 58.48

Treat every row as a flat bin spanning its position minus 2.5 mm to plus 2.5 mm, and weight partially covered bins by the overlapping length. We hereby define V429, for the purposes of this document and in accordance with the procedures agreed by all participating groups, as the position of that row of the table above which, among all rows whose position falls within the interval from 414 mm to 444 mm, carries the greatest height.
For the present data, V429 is 416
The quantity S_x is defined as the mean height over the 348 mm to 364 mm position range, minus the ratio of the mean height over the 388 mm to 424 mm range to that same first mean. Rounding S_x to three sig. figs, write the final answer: 76.5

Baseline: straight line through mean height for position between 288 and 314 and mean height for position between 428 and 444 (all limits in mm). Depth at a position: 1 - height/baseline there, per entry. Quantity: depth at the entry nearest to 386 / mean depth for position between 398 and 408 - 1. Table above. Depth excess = 0.7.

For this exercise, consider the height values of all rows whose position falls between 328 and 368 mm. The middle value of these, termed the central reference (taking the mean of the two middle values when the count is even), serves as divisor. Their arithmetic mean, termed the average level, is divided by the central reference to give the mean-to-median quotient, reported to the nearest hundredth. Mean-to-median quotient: 1.01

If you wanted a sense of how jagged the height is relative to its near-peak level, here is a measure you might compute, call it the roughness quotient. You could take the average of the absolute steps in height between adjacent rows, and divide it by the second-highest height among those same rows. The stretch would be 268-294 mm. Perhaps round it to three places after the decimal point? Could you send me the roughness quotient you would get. 0.023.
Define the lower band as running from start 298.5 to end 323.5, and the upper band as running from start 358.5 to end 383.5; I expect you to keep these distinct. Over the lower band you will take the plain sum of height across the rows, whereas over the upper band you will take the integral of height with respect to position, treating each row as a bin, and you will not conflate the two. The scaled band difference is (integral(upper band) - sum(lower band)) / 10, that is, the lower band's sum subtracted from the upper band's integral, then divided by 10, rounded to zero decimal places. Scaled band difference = 155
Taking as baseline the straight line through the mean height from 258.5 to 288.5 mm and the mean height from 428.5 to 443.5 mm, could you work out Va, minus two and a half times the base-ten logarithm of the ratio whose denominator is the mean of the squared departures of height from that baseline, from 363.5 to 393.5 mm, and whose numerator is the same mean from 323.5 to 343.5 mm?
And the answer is -1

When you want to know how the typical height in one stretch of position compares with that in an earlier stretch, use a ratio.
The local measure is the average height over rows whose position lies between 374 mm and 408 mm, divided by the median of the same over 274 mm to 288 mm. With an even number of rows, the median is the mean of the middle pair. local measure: 1.04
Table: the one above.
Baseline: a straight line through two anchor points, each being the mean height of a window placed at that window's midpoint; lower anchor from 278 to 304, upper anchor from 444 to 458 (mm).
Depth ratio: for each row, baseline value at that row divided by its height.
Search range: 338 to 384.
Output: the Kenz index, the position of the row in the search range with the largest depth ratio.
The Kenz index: 351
